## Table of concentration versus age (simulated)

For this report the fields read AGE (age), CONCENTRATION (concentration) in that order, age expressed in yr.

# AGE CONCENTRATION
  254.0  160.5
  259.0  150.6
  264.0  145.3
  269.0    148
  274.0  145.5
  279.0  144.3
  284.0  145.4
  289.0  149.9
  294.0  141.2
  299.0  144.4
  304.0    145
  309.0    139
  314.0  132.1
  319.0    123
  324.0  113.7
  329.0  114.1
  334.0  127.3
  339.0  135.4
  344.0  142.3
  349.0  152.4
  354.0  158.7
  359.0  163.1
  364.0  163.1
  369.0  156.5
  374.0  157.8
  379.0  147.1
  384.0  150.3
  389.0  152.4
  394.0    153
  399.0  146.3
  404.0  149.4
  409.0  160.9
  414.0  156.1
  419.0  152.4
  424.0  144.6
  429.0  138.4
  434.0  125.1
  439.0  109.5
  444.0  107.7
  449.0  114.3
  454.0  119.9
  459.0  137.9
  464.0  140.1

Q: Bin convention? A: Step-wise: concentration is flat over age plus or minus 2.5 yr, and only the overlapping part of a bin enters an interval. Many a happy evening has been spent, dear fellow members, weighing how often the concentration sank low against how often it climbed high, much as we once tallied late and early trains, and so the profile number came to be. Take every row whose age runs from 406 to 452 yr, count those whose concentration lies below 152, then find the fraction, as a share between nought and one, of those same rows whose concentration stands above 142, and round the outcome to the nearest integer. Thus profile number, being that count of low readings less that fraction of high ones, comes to 6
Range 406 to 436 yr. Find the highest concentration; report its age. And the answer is 409.0 yr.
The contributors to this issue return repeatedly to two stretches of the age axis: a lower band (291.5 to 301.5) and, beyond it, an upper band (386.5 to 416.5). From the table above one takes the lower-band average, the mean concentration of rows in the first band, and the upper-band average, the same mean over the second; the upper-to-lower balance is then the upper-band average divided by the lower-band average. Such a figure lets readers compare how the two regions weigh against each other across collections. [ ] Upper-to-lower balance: 1.07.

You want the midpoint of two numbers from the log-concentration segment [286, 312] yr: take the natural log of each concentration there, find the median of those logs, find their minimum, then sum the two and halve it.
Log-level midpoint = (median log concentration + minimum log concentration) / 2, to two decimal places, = 4.95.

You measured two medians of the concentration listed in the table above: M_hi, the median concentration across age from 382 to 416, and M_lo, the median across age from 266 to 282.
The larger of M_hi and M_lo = 152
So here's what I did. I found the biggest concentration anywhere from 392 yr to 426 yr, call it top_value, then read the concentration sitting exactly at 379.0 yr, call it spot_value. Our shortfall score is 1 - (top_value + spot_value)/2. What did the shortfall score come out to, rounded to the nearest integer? -153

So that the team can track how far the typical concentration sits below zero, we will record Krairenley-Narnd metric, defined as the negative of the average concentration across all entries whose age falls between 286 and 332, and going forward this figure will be -134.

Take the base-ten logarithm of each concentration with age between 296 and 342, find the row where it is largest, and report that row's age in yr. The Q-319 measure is 304.0 yr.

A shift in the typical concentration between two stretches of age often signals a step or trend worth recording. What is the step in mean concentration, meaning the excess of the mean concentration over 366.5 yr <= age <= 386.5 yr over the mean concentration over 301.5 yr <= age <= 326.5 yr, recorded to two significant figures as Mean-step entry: 22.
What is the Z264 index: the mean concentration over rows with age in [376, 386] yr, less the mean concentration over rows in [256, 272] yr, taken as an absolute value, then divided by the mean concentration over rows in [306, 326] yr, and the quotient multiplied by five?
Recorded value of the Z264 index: 0.03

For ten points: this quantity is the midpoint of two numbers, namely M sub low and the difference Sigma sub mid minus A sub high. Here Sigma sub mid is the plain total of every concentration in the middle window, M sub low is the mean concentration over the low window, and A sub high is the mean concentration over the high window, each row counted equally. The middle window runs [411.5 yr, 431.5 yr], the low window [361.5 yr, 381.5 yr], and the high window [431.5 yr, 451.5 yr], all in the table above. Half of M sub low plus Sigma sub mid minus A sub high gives 317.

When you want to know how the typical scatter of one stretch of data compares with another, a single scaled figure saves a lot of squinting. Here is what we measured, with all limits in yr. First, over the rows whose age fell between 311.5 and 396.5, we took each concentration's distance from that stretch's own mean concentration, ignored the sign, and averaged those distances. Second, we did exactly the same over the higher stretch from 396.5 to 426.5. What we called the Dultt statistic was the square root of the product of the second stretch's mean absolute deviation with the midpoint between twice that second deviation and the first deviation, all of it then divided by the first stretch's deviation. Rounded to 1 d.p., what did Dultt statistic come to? 0.5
